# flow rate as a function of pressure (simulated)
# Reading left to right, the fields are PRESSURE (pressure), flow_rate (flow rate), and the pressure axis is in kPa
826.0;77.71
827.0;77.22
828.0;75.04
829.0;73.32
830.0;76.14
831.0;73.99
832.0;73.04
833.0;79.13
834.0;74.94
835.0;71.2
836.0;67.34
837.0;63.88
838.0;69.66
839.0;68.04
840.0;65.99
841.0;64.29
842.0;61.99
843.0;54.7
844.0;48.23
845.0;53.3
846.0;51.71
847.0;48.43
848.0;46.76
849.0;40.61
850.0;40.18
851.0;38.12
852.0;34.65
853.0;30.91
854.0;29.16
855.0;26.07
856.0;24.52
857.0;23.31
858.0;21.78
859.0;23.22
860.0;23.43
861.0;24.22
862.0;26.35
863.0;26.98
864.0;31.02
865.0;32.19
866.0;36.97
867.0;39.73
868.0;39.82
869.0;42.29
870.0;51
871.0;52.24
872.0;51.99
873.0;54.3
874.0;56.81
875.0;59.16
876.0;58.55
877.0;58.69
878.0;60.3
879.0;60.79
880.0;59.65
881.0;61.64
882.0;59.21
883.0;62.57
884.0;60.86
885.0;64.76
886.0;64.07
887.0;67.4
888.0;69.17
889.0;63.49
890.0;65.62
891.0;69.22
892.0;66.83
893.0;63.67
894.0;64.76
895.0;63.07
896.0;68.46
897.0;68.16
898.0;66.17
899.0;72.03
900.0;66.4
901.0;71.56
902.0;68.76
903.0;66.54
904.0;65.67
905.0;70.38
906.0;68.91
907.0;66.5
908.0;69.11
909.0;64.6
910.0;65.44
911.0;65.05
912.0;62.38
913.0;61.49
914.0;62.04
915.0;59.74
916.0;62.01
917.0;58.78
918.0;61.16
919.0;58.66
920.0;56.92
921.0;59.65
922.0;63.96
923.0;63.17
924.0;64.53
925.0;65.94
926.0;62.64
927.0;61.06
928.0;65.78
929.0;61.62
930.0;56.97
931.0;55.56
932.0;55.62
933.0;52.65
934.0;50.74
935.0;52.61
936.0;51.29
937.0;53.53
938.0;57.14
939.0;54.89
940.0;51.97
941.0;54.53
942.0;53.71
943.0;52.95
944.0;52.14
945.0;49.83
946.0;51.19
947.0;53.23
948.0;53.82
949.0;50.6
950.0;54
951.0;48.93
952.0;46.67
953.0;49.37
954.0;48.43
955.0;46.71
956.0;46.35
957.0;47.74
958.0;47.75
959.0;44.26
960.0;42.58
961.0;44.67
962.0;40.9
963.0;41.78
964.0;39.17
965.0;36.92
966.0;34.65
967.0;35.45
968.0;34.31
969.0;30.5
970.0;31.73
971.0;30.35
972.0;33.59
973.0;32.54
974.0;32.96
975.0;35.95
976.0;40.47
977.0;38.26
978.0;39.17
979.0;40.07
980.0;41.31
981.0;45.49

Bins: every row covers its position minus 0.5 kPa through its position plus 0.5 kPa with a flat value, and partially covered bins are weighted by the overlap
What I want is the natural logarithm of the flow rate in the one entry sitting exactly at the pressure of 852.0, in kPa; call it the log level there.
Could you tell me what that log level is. 3.55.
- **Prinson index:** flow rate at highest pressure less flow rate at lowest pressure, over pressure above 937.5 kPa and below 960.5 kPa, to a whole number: -15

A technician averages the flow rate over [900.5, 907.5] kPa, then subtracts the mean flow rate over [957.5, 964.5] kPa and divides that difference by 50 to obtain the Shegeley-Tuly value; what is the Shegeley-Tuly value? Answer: 0.5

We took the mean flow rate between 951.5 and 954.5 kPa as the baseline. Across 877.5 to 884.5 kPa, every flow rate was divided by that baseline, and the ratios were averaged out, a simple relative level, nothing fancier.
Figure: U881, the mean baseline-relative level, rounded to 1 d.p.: 1.3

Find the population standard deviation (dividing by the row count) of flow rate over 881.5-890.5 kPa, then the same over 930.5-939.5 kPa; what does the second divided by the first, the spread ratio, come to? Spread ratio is 0.7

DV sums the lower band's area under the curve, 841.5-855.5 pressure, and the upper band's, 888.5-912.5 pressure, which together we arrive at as 2208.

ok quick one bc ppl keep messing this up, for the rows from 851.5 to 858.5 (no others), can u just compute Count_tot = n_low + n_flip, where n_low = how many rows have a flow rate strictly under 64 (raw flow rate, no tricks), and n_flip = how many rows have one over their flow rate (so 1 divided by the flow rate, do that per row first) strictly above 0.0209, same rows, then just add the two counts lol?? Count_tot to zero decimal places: 14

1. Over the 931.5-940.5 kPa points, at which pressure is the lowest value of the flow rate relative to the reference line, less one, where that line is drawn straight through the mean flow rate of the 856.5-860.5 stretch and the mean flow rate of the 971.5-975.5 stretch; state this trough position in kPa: 934.0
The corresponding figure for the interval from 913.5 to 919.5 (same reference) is 919.0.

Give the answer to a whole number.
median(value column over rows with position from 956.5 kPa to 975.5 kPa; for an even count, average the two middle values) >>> 36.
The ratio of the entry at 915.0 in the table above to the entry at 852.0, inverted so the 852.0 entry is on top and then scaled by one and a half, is 0.87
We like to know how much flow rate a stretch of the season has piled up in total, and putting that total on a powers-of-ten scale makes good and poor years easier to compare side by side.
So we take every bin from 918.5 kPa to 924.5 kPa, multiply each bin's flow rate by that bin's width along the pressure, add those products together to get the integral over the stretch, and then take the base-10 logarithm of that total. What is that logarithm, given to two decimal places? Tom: 2.56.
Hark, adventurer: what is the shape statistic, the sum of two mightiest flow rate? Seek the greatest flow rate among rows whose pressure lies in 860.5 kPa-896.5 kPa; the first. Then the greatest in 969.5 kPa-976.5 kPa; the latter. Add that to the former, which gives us 110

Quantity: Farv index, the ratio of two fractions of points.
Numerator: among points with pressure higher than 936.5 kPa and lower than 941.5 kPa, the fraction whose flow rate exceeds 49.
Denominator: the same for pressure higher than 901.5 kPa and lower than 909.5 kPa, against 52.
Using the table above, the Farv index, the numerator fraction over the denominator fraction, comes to 1.0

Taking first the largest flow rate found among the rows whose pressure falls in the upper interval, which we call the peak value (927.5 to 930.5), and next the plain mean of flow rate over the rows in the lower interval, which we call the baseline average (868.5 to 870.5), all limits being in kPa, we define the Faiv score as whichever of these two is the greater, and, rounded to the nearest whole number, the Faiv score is 66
